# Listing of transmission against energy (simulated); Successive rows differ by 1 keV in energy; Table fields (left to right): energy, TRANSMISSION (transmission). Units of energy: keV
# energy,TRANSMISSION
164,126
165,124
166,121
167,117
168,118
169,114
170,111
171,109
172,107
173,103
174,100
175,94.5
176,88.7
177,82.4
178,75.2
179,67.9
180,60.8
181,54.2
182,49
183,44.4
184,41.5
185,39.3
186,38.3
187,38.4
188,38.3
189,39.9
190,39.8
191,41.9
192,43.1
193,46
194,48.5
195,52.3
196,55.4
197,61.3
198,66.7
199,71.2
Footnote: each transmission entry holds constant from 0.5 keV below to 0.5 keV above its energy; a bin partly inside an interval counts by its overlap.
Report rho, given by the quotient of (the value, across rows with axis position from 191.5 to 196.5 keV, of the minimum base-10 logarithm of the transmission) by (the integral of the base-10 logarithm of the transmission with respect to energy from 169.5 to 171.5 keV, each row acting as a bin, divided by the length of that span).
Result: 0.80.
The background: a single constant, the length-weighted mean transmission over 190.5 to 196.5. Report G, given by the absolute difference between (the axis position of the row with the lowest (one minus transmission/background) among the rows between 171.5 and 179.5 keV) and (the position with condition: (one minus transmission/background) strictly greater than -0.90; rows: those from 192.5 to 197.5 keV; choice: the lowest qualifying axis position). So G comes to 21 keV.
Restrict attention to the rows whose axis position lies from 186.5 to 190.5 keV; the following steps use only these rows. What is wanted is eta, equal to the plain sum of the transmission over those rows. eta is 156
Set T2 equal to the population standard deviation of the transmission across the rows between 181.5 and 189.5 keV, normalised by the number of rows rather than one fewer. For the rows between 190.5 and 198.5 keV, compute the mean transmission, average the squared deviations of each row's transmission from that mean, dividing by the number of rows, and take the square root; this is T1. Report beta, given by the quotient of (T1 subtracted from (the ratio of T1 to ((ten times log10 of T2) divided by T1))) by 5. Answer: 0.8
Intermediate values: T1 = 8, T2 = 4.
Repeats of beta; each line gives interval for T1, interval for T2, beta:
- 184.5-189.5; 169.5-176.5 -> -0.1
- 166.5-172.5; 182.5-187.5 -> 0.1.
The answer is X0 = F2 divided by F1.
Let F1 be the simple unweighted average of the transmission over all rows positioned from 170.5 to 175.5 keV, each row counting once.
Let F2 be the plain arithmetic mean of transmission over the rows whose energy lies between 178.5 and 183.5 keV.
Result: 0.54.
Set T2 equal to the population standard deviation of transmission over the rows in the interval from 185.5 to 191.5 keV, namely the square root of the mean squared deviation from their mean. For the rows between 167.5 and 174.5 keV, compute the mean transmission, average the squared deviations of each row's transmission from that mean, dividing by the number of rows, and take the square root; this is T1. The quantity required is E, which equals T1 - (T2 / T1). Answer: 6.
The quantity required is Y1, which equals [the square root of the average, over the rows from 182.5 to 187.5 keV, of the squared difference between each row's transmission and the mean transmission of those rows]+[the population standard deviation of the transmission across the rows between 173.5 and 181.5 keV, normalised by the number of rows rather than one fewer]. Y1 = 18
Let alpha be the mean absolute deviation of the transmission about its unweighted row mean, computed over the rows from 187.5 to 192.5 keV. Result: 1.5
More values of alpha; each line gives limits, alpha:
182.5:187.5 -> 2.1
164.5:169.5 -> 3.0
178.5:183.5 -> 7.3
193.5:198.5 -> 5.7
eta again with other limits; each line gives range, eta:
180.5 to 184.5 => 189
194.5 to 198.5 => 236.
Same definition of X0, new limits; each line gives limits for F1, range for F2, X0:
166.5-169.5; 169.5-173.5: 0.92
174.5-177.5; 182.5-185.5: 0.47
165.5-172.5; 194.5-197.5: 0.49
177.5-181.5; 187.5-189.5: 0.61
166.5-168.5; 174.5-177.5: 0.75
